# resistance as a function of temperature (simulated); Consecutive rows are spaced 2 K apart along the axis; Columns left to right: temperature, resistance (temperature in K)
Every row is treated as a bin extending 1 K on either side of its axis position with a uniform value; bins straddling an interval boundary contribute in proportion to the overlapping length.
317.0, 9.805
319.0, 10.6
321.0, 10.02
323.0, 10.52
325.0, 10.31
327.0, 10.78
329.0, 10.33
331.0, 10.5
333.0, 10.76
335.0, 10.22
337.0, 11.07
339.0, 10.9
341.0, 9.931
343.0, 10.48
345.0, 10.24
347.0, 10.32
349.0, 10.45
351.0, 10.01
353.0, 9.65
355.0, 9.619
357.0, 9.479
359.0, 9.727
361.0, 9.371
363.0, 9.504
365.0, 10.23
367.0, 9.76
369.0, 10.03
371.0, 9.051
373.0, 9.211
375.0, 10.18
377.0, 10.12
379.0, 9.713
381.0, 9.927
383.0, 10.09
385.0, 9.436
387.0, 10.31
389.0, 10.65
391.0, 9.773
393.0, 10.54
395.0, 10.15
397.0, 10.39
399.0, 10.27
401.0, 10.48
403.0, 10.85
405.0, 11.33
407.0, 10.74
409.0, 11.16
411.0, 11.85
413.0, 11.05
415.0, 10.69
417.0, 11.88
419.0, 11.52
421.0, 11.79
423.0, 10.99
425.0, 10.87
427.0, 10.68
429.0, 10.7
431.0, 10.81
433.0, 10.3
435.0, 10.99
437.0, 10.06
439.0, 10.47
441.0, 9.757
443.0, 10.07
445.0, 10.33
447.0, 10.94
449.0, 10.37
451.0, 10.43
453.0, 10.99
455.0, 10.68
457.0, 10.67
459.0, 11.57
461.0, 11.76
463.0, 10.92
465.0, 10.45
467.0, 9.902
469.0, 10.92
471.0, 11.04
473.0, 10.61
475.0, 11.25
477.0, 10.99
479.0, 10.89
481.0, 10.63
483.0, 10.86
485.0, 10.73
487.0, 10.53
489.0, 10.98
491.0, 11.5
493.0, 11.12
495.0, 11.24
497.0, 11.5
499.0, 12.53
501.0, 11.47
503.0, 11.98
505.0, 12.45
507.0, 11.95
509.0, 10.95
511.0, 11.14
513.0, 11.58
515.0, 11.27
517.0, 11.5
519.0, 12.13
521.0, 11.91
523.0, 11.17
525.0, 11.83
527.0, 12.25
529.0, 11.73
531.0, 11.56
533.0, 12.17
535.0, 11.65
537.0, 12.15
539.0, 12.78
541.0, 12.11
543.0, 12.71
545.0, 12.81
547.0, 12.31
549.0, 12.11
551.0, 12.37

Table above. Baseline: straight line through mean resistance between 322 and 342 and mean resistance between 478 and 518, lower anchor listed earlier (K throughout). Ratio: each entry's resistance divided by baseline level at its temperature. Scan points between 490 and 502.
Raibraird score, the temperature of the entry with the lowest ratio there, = 493.0 K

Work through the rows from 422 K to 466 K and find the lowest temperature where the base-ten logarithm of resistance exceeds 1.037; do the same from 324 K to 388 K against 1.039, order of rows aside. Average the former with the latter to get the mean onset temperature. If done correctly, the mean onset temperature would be 380 K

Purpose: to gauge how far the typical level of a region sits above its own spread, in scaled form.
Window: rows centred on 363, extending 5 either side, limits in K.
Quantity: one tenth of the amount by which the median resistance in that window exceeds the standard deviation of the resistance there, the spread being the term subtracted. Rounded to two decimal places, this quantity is 0.94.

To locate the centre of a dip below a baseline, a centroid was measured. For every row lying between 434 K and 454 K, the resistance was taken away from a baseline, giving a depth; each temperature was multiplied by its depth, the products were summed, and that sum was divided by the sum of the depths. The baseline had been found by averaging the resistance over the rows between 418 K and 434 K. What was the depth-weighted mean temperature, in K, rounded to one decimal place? 442.9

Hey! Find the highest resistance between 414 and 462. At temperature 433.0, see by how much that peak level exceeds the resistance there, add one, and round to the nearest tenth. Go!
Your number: 2.6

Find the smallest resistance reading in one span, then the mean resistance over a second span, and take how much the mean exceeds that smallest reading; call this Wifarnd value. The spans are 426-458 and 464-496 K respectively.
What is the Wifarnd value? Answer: 1.1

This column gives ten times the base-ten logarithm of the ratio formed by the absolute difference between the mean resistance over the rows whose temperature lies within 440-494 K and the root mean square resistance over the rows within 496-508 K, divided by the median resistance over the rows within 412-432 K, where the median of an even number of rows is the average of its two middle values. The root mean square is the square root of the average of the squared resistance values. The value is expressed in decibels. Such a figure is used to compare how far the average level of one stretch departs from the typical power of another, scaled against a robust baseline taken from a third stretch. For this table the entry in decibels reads -10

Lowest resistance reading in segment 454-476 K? 9.902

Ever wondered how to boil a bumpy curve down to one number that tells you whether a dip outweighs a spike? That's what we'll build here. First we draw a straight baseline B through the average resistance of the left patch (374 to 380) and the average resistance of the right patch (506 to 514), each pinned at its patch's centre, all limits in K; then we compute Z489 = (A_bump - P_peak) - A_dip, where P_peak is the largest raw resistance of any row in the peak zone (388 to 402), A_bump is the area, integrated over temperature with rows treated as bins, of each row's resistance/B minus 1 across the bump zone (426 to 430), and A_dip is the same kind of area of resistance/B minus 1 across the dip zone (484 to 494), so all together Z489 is -10.4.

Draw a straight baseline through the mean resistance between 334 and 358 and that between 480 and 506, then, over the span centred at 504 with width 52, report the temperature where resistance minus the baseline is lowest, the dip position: 487.0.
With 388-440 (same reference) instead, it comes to 437.0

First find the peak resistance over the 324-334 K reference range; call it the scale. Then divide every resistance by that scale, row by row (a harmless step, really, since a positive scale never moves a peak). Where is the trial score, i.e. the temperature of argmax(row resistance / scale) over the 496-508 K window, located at 499.0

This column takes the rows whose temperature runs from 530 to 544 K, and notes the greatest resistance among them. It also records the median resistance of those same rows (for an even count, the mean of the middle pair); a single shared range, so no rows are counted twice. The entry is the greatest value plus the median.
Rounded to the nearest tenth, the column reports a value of 24.9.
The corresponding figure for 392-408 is 21.8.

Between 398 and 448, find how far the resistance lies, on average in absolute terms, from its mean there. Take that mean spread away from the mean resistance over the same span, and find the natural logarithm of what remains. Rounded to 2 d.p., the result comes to 2.34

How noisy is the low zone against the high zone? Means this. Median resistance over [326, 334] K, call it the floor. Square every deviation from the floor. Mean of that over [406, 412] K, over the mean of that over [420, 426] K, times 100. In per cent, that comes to 116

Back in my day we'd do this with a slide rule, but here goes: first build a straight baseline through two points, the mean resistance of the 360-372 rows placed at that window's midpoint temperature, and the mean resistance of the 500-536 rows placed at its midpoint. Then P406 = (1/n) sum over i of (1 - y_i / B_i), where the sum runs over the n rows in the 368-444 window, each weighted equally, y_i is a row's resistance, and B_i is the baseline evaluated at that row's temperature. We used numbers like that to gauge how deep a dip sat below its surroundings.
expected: -0.029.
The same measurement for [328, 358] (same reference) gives -0.099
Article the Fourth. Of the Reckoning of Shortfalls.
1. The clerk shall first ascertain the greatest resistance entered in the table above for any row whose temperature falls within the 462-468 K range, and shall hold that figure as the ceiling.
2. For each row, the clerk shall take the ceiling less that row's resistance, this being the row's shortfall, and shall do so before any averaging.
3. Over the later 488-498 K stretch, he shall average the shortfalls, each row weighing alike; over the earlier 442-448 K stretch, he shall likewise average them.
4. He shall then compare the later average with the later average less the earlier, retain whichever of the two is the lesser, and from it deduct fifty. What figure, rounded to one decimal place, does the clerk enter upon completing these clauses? -50.8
